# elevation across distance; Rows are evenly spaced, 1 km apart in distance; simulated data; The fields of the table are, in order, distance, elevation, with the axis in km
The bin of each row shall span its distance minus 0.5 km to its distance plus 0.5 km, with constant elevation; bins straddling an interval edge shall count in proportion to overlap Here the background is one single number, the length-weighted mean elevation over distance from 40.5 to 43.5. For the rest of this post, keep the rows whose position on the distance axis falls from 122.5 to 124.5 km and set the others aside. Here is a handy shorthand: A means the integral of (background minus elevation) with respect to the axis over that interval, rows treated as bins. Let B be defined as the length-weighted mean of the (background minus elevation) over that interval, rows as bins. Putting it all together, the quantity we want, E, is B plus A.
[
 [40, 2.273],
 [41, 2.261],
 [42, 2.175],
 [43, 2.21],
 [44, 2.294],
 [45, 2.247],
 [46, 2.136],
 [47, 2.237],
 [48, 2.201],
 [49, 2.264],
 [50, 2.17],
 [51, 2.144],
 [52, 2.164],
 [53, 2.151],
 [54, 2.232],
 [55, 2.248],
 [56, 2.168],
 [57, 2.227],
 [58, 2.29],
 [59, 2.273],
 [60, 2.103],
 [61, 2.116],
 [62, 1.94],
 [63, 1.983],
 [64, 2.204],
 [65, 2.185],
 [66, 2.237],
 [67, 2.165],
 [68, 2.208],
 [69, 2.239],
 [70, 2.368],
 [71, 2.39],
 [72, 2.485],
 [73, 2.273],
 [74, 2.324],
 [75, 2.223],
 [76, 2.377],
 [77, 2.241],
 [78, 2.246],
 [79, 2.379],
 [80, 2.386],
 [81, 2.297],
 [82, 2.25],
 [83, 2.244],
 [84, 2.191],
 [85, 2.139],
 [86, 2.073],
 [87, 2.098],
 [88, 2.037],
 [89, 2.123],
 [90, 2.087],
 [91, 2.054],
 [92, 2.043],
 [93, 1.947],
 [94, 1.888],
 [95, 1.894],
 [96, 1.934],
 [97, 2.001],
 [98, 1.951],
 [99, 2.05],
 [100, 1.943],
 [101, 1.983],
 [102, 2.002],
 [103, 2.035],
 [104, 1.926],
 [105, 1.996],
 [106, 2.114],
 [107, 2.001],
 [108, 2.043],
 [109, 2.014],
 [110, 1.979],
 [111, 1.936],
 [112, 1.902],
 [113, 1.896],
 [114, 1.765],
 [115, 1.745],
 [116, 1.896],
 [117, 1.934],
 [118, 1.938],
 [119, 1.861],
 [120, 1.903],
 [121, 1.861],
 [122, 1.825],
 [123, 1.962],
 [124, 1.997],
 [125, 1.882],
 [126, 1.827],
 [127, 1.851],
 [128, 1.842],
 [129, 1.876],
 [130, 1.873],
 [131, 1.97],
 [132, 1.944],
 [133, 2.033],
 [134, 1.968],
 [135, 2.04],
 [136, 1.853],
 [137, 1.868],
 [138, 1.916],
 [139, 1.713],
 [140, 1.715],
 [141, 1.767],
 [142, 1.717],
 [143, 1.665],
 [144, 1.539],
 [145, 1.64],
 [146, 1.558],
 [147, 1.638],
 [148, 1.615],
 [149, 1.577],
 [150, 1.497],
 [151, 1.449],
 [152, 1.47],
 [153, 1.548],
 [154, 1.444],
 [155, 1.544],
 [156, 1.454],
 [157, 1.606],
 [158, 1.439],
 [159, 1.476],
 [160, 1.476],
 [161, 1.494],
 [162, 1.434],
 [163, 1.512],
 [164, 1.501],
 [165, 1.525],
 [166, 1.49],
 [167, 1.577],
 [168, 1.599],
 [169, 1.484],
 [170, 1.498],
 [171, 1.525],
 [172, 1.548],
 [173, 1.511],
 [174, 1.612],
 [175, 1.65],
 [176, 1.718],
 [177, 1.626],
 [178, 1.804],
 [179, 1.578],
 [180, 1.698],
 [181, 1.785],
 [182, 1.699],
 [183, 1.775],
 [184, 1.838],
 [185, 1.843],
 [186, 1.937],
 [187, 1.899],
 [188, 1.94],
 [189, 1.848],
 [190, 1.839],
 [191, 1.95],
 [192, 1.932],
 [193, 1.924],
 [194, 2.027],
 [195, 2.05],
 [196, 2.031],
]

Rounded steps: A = 0.5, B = 0.24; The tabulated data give 0.71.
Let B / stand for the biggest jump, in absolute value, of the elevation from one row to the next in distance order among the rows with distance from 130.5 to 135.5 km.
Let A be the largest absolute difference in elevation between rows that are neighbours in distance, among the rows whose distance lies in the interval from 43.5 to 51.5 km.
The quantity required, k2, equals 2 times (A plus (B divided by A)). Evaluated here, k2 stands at 1.8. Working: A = 0.11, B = 0.089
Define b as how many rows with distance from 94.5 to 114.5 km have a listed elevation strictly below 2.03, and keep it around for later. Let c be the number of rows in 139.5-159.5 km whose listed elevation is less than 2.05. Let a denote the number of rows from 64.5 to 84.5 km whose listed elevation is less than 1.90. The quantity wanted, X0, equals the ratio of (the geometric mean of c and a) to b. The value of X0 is 0.00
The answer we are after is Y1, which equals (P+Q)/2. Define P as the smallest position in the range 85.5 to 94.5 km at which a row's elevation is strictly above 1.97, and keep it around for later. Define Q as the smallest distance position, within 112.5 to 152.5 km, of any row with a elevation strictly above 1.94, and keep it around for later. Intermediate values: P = 86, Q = 123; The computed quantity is 104.5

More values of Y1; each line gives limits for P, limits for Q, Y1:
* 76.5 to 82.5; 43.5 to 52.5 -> 60.5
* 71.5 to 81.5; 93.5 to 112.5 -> 84.5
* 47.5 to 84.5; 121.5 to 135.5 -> 85.5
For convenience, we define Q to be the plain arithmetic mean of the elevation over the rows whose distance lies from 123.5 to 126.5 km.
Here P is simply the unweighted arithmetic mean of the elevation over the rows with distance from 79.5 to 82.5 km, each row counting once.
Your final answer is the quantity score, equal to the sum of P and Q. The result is 4.21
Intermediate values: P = 2.3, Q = 1.90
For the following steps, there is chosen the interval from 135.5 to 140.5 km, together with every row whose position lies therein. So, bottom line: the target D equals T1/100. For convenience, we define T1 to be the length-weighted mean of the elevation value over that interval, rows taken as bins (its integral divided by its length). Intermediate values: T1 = 1.8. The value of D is 0.018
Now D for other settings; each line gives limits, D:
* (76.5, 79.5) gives 0.023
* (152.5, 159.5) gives 0.015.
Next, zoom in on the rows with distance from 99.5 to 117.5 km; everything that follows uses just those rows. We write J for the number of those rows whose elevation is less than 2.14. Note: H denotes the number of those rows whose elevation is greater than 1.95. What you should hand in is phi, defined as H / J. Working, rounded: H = 9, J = 18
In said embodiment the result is 0.50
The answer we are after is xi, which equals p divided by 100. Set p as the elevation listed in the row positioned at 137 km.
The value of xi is 0.0187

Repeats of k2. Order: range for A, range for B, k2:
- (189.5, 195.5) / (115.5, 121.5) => 1.6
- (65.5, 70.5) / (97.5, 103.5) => 1.9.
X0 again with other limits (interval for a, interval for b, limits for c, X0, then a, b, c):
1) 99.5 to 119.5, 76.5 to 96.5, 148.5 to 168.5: 2.50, 5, 4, 20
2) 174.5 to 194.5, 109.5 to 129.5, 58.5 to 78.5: 0.26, 14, 20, 2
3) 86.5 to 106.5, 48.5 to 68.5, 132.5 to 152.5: 3.16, 2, 2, 20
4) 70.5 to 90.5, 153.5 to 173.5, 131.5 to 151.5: 0.00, 0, 20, 20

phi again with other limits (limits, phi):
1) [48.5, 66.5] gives 4.25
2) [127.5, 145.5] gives 0.22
